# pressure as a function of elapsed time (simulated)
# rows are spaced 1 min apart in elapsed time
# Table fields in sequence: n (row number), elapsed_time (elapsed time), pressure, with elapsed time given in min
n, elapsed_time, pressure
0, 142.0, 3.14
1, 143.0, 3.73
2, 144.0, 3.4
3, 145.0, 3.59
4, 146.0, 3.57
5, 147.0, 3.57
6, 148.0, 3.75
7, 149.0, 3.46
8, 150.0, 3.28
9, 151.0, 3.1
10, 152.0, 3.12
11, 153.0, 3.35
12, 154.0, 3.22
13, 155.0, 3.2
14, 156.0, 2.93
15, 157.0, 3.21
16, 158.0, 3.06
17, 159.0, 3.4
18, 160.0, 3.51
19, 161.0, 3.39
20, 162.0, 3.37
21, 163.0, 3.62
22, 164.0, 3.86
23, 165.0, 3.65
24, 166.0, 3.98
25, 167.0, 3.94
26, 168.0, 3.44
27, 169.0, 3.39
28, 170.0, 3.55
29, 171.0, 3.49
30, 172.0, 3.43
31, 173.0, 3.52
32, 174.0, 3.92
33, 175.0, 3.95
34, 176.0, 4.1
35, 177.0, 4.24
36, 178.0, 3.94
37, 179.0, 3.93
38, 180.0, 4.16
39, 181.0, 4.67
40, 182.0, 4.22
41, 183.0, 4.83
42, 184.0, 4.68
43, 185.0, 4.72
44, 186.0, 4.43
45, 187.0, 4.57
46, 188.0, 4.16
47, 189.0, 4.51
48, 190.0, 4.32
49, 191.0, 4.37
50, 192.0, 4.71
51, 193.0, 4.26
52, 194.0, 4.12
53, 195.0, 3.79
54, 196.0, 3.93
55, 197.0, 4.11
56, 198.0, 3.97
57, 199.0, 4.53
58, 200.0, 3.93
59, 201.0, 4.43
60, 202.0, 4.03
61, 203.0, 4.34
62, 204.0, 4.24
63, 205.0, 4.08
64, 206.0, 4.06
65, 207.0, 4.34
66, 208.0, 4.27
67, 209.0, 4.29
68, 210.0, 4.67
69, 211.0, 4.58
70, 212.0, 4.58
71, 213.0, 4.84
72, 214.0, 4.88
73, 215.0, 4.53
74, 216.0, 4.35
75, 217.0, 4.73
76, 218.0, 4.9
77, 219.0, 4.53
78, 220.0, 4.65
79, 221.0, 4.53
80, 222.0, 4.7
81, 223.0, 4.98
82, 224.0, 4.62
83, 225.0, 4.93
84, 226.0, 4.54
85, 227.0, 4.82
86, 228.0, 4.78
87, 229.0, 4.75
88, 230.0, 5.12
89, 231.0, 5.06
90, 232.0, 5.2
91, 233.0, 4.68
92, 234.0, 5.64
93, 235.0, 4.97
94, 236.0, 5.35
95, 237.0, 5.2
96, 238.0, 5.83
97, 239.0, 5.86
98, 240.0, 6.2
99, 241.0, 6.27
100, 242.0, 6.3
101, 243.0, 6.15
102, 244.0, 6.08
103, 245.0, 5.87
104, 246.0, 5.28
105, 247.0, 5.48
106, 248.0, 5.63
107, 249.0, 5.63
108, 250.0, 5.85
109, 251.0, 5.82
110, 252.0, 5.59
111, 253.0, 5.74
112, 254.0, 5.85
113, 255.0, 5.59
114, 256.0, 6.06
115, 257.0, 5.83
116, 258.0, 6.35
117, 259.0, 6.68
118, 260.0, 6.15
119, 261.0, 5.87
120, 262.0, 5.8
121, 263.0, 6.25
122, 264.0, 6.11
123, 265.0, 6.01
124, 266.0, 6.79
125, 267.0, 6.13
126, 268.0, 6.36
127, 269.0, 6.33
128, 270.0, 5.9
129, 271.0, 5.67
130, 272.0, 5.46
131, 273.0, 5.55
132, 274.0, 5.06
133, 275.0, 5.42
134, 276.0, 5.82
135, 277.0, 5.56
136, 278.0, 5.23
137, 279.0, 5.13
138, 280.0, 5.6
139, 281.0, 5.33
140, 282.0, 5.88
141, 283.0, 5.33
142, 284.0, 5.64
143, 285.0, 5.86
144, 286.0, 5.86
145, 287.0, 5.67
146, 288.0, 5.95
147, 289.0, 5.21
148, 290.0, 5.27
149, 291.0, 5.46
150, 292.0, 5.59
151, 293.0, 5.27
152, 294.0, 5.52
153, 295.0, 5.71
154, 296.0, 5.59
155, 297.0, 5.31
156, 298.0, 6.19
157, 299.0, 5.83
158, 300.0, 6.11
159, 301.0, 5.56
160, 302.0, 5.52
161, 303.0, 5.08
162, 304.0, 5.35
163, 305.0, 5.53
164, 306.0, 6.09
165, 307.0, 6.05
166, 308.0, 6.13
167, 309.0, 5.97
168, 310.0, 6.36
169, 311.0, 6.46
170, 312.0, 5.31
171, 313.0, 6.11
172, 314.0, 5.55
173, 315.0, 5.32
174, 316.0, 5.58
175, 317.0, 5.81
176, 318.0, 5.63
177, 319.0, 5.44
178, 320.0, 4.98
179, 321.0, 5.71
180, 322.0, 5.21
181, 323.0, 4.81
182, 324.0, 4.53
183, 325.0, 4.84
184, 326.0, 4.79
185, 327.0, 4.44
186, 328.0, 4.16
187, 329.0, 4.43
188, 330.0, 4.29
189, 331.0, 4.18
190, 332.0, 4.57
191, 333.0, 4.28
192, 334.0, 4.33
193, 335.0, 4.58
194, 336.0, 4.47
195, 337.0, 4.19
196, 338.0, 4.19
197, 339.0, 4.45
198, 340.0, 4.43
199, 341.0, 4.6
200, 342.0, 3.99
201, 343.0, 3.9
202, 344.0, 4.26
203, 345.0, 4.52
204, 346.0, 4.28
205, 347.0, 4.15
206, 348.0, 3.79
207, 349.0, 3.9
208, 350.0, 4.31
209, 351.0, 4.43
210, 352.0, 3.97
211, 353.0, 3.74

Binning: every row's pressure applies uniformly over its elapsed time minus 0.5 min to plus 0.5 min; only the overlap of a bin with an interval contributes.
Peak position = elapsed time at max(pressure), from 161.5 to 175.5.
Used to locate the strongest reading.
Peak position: 166.0 min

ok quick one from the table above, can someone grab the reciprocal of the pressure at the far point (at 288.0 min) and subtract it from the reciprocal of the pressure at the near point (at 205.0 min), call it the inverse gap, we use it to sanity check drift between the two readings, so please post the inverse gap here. 0.08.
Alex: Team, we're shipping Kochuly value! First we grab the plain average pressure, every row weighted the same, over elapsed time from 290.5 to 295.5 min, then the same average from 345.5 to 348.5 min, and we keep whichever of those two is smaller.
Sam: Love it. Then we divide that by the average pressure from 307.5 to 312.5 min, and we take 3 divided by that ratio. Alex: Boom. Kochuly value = 4.45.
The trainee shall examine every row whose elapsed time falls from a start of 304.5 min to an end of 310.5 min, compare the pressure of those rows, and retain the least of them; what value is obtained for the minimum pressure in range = 5.53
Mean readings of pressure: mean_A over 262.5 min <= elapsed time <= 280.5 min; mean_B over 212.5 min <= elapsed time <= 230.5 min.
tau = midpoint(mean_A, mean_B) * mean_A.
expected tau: 30.5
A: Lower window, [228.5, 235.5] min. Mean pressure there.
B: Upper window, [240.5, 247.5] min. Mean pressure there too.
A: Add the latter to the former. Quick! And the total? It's 11.0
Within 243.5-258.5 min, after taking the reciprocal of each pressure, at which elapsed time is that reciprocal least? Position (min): 258.0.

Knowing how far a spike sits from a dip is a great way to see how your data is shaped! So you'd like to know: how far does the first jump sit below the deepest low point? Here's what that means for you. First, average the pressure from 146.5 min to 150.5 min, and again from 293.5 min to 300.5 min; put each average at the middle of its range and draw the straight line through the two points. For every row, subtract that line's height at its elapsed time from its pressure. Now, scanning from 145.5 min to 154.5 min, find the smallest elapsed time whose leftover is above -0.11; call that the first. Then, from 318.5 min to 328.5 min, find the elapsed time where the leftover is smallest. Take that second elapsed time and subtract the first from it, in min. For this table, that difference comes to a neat 182 min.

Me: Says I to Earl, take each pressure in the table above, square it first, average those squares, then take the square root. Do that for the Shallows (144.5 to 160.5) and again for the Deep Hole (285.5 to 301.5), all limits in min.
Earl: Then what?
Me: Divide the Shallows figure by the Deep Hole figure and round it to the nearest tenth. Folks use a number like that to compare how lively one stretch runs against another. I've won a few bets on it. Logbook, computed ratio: 0.6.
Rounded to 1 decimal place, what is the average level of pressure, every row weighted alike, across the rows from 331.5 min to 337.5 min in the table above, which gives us 4.4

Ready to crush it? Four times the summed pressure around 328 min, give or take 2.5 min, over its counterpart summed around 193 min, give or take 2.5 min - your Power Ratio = 4.2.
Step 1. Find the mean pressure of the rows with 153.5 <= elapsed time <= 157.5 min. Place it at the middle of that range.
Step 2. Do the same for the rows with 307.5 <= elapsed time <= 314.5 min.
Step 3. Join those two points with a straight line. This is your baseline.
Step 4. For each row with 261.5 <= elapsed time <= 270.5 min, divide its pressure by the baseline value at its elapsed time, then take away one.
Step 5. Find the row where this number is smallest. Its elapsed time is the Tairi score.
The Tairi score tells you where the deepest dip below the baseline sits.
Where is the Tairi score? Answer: 270.0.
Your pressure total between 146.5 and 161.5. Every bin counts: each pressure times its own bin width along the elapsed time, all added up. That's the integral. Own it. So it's 50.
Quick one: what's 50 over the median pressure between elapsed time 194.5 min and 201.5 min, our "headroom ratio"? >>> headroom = 13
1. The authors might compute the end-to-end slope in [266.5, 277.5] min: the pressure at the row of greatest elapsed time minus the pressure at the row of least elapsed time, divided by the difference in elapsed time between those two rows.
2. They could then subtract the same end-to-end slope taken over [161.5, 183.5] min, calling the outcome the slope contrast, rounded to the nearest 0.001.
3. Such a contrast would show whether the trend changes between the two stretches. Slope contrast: -0.127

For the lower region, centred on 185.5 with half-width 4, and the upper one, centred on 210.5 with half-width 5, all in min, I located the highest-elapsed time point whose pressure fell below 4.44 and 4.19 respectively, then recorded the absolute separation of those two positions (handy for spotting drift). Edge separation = 18 min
